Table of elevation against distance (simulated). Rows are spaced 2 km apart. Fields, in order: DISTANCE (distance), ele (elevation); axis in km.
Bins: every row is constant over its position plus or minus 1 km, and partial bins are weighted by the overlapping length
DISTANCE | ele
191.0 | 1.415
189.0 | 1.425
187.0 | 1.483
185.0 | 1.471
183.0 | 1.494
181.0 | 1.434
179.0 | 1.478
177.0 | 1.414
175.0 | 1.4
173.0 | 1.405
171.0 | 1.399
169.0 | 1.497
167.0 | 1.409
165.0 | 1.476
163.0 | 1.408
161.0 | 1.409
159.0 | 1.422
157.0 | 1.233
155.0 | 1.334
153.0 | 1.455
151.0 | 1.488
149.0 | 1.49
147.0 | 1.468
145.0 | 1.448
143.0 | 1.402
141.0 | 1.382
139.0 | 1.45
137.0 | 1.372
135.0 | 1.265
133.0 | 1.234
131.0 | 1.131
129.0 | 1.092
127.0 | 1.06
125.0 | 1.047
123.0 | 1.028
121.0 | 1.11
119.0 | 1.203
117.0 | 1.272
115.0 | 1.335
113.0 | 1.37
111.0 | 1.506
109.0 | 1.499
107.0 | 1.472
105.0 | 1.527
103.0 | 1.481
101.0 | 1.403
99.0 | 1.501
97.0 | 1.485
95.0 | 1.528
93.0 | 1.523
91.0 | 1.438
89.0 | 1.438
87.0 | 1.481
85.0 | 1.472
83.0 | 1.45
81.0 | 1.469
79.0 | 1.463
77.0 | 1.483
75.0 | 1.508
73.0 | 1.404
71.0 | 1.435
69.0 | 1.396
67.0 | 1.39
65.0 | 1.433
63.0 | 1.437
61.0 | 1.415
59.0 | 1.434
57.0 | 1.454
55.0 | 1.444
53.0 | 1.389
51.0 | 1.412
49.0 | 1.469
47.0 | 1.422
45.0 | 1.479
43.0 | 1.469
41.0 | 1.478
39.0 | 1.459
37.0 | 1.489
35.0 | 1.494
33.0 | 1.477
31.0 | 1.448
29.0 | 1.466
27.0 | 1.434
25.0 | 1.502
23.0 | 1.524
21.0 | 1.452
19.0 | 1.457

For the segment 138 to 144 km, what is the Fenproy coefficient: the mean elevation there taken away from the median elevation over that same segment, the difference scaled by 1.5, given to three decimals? -0.014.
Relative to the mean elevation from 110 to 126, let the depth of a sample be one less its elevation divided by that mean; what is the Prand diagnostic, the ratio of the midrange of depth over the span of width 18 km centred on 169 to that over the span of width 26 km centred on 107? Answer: 1.6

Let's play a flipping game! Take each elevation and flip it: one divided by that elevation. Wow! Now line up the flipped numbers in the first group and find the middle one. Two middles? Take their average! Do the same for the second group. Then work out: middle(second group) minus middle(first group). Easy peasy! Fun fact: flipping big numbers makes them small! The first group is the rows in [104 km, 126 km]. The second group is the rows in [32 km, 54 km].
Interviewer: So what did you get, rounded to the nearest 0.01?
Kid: -0.07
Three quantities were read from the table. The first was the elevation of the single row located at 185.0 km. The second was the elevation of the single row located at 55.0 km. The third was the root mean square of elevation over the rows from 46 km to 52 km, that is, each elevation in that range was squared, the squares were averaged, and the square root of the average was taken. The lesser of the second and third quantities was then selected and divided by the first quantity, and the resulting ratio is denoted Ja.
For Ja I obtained 0.98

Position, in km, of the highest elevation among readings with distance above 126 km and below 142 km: 139.0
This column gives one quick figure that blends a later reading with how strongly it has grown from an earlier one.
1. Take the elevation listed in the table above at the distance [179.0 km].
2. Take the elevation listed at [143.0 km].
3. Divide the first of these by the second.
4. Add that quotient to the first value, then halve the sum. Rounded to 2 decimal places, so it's 1.27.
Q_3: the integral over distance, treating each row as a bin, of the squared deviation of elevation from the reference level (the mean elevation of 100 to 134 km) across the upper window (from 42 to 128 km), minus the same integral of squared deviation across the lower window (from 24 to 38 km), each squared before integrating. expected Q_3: 2.20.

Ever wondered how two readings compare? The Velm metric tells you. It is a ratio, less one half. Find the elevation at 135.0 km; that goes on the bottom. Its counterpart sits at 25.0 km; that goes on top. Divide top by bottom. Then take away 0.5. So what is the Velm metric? 0.69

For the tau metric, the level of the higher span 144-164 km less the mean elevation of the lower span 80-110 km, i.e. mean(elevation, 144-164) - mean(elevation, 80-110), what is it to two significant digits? -0.062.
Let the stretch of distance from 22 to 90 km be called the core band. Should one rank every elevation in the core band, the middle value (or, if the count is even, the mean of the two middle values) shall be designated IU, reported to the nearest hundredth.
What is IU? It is 1.46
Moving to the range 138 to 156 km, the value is 1.45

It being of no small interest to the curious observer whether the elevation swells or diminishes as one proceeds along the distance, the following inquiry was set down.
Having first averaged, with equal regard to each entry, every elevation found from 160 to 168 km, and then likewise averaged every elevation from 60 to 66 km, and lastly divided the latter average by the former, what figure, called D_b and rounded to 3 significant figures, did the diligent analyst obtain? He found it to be 1.00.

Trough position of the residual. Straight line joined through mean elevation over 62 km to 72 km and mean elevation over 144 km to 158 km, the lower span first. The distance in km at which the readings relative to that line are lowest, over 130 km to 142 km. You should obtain 131.0 km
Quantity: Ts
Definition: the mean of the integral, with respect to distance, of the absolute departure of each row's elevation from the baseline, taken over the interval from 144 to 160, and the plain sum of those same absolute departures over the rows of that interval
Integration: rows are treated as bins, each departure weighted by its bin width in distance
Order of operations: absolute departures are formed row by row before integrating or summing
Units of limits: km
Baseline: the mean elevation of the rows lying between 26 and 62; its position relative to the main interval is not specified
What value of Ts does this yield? 0.70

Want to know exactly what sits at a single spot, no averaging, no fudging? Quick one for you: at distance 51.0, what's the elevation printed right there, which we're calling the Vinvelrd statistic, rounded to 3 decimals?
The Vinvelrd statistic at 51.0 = 1.412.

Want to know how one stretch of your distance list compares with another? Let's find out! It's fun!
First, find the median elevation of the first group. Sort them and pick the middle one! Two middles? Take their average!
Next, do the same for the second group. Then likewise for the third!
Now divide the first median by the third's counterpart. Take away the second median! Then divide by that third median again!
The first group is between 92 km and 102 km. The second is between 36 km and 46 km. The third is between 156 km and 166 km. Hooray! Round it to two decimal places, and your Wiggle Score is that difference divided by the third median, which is -0.29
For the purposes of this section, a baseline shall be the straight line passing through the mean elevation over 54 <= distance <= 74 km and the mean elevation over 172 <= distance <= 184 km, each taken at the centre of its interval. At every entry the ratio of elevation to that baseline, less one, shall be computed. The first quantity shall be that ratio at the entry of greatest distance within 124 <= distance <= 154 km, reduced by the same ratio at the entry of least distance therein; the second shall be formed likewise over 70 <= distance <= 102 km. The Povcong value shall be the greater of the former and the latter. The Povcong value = 0.283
